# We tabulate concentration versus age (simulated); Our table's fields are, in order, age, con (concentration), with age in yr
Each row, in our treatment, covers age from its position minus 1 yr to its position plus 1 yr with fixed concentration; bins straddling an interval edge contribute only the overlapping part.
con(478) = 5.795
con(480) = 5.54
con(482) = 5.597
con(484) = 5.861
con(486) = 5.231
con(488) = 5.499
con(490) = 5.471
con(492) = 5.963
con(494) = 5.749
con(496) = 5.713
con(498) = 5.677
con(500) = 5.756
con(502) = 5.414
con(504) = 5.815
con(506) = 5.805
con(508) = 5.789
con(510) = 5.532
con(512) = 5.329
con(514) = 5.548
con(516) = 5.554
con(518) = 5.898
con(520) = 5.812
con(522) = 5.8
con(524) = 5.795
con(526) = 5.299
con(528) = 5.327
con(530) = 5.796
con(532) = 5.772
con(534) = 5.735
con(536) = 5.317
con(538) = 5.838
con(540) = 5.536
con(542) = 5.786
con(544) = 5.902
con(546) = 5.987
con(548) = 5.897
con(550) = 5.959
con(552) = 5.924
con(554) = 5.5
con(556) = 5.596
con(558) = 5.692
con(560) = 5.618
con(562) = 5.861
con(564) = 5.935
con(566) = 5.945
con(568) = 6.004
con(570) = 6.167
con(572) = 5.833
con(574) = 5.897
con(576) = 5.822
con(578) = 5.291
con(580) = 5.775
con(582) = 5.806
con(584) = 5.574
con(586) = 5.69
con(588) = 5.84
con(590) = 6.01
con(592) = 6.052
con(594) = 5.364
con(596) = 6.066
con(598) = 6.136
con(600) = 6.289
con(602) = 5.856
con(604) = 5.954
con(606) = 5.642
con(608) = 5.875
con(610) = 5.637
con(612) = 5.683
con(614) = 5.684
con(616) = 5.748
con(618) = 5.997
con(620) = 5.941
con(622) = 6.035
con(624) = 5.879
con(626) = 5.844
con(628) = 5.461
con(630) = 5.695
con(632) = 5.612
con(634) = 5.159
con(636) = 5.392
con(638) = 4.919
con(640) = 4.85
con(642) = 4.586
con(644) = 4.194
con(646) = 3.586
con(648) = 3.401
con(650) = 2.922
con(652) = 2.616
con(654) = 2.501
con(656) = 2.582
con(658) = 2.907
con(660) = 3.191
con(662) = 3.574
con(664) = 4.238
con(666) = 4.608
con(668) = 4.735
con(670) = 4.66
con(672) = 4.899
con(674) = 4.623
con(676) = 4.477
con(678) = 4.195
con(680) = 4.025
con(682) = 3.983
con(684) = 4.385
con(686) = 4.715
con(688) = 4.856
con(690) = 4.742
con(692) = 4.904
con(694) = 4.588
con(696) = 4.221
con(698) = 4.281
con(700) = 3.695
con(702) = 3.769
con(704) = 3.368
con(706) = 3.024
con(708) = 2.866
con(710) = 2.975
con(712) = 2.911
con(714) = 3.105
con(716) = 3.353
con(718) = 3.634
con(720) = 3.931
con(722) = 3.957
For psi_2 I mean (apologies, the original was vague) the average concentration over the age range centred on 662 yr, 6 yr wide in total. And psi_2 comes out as 3.7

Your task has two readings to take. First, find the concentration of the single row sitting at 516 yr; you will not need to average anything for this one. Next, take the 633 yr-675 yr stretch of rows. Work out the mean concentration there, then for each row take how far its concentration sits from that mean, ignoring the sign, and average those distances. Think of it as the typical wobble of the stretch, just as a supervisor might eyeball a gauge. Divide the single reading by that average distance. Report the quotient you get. 6.6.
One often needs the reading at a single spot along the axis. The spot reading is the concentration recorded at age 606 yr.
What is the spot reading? 5.642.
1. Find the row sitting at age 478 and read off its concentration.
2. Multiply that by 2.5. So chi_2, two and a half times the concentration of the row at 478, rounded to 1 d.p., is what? 14.5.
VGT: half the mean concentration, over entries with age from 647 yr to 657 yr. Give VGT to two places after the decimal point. 1.40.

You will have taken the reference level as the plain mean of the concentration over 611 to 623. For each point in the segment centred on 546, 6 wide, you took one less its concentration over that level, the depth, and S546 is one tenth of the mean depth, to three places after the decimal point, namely -0.001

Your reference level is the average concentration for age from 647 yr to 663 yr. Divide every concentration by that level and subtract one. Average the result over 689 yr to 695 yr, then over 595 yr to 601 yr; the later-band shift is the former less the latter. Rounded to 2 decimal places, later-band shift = -0.48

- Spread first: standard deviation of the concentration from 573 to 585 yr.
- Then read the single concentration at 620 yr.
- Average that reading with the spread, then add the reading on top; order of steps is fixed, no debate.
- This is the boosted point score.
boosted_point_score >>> 9.0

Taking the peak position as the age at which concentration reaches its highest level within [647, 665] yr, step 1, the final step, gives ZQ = 664 yr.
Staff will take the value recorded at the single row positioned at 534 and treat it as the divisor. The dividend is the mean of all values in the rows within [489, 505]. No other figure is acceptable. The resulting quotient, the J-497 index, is 0.99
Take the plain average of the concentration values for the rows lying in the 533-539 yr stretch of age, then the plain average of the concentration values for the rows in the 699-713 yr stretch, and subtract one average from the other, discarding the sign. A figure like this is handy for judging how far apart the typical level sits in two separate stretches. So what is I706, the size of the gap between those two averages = 2.4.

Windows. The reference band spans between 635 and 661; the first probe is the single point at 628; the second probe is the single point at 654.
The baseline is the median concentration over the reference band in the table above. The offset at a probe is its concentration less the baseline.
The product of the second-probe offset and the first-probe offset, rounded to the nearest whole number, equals -2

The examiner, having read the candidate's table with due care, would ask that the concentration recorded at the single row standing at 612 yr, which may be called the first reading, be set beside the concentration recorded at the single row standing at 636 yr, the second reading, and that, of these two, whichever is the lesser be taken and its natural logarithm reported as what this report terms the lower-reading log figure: 1.7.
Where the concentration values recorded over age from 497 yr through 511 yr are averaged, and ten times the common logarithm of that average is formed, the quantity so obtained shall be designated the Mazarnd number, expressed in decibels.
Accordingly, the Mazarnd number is 7.55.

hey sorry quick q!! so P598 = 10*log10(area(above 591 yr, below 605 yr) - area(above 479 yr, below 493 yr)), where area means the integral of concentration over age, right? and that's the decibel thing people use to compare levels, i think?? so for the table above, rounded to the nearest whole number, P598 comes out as 7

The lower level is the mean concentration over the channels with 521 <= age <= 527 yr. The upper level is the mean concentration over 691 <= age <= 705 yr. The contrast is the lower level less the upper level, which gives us 1.5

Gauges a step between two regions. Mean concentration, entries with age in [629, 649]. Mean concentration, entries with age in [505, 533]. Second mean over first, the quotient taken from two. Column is 0.8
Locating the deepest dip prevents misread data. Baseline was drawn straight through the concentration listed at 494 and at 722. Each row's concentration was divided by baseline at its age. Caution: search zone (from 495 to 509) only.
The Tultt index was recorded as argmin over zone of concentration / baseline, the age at 502 yr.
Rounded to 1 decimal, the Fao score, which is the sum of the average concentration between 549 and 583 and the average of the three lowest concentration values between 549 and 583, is 11.3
